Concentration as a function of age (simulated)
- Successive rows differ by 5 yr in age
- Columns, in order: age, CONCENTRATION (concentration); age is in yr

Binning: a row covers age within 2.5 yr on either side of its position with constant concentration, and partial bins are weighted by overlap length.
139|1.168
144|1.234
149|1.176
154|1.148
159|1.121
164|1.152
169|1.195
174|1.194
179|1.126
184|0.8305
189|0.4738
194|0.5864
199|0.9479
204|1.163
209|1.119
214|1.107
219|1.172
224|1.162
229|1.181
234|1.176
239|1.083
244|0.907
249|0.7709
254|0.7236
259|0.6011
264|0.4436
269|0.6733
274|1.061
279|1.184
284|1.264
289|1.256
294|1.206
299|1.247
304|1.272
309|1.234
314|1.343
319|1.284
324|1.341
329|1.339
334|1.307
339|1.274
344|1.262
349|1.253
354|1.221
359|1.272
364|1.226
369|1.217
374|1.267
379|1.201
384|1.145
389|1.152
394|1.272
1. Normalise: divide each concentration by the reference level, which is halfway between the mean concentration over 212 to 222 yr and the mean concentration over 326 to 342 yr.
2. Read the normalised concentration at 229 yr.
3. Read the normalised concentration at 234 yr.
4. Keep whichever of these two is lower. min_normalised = 0.96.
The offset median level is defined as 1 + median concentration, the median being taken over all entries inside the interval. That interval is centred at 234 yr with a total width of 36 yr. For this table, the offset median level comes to 2.16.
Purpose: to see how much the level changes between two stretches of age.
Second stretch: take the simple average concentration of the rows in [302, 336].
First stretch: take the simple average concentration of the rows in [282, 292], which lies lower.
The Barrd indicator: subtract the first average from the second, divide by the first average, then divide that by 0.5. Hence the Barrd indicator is 0.1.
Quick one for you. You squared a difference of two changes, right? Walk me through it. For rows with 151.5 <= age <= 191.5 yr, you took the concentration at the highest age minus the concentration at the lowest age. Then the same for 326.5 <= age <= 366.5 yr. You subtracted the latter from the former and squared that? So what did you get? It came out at 0.31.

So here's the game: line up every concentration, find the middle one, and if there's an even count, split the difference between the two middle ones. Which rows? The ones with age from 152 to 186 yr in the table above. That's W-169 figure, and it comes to 1.15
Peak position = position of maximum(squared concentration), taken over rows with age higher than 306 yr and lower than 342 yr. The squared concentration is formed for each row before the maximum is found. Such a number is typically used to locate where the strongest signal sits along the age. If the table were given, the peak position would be 314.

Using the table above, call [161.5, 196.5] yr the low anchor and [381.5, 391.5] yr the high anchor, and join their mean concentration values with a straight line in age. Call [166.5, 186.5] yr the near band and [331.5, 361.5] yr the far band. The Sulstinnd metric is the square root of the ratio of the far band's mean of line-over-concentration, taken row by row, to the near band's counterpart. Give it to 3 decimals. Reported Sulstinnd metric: 0.998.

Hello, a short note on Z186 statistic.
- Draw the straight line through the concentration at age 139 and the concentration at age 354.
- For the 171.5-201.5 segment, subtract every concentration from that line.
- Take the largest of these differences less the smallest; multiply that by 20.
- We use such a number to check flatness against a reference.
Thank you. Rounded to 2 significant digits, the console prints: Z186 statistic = 14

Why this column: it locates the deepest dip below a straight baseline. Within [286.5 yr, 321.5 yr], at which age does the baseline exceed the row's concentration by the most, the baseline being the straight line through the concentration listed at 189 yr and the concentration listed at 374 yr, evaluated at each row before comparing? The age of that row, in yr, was 309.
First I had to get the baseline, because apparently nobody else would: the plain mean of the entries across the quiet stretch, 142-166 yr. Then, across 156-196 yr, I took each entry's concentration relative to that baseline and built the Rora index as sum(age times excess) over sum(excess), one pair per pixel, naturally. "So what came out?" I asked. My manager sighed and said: 189.1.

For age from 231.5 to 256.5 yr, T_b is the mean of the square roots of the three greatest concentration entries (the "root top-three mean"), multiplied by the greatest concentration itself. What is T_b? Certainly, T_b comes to 1.21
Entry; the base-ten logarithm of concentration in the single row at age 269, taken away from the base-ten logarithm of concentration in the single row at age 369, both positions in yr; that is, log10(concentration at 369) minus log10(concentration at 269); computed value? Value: 0.26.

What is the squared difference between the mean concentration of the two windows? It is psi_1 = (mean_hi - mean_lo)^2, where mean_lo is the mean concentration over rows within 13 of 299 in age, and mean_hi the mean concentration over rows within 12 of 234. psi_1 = 0.020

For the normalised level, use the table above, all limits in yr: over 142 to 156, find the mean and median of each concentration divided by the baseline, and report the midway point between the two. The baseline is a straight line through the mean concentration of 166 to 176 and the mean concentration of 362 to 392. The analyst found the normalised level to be 0.99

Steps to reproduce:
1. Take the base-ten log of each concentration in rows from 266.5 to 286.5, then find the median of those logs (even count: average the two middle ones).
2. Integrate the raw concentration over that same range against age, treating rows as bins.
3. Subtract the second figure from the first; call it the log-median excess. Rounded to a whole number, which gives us -21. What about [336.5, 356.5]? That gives -25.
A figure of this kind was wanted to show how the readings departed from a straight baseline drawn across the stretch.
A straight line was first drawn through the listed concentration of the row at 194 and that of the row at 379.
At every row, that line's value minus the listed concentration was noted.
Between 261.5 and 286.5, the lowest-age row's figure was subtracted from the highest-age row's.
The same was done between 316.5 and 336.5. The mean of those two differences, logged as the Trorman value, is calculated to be -0.36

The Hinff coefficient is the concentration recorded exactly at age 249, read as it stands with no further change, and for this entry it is 0.7709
